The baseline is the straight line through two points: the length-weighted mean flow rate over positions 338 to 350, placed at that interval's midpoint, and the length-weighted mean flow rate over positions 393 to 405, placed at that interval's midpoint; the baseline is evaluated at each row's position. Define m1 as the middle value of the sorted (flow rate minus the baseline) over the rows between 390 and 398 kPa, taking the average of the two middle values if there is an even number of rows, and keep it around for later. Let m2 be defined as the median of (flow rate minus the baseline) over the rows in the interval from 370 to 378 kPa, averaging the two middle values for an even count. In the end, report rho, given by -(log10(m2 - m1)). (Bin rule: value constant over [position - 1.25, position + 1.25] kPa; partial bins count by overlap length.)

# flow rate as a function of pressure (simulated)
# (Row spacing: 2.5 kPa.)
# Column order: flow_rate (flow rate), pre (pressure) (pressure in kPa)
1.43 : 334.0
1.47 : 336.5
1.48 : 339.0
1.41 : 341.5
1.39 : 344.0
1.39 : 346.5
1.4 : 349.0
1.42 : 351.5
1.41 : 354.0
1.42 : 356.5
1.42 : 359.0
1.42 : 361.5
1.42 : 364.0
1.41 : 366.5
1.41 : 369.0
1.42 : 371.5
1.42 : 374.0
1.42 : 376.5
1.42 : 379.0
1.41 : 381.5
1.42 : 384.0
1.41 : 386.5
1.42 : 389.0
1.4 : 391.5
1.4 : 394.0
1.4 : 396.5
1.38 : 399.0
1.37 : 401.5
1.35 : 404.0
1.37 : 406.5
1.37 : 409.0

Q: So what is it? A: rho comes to 2.1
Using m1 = 0.017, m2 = 0.025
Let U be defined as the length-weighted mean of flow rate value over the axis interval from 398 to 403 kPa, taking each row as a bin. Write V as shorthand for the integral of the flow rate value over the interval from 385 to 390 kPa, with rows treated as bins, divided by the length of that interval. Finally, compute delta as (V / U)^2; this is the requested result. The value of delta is 1.06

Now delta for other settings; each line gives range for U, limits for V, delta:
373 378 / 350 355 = 0.99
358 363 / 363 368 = 0.99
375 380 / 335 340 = 1.08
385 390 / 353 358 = 1.00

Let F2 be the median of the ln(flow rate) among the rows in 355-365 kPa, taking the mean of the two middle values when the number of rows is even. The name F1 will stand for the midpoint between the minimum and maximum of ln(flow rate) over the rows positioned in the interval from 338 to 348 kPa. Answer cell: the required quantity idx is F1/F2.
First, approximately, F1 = 0.361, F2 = 0.351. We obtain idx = 1.029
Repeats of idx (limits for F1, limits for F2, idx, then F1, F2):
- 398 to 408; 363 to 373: 0.896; 0.311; 0.347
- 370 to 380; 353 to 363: 1.000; 0.351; 0.351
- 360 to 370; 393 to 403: 1.054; 0.347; 0.329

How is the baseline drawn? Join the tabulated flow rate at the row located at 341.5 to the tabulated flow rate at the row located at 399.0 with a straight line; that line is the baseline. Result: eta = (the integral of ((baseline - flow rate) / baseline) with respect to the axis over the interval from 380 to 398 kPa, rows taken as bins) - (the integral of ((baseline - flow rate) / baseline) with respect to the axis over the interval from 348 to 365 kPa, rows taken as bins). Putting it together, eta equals -0.13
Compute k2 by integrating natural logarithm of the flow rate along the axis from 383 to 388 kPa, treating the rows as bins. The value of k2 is 1.74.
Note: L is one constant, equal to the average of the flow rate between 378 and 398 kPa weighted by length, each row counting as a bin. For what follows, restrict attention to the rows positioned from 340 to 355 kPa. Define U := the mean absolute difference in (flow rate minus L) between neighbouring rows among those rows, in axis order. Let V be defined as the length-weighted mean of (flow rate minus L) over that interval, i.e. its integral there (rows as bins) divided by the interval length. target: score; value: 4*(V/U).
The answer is -2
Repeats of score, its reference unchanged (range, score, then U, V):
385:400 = -3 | 0.010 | -0.007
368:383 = 7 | 0.004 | 0.007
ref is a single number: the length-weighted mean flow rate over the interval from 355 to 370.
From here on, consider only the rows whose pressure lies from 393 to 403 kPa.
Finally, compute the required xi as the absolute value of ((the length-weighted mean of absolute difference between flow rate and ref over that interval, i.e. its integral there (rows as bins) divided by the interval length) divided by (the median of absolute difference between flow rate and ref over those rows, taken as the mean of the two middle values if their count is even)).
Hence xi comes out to 1.14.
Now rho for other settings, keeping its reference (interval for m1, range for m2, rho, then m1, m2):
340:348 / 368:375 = 1.3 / -0.021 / 0.023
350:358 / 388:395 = 2.3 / 0.012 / 0.017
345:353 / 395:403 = 2.0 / -0.010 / 0.000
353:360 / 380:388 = 2.1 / 0.015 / 0.022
